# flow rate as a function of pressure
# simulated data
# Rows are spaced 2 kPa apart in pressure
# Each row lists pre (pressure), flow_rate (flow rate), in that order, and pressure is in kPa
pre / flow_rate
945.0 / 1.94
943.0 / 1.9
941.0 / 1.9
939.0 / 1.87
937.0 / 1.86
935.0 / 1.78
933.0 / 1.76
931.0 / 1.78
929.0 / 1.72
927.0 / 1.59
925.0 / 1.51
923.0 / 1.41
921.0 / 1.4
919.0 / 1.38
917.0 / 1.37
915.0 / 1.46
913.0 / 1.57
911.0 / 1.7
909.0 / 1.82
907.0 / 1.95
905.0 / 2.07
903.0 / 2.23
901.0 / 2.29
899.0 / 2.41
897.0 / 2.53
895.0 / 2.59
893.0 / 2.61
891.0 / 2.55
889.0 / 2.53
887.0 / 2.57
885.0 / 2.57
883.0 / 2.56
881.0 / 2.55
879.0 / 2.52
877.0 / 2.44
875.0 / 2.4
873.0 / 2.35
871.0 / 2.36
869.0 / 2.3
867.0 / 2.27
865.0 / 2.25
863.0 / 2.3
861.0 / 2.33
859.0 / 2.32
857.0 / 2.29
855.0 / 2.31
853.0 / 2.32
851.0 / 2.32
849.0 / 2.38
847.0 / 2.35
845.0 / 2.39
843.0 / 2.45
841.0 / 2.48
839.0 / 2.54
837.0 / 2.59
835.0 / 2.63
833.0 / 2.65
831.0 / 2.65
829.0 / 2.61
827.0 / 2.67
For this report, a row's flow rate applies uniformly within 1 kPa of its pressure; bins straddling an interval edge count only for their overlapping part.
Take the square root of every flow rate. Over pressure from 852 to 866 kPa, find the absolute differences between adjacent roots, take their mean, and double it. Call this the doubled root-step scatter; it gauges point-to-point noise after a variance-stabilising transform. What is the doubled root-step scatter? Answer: 0.016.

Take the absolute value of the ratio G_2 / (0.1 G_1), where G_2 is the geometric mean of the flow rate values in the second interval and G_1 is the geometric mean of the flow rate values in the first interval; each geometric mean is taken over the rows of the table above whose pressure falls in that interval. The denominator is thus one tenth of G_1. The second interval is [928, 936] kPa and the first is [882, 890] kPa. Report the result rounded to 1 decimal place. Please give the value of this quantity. 6.9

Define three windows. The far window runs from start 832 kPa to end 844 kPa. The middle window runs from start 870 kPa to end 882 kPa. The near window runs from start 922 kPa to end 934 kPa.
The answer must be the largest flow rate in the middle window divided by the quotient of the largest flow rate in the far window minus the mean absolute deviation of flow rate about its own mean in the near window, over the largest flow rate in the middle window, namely 2.6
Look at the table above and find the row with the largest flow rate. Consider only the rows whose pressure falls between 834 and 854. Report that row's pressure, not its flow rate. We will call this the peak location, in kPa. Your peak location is 835.0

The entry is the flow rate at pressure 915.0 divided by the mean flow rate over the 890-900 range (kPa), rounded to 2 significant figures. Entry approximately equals 0.58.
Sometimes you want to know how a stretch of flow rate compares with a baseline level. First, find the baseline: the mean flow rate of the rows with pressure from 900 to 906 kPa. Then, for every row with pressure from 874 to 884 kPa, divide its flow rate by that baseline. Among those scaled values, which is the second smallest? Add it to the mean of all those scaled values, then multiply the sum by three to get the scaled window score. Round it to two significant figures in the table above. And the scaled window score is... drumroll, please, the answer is 6.7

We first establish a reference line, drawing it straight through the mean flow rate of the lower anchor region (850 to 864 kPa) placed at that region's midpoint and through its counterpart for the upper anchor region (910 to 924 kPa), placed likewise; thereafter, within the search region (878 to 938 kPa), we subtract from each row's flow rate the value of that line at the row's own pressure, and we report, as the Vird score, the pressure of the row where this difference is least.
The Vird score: 917.0 kPa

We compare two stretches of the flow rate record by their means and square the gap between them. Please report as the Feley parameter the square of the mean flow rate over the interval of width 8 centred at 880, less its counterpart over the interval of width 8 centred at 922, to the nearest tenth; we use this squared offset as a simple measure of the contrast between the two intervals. 1.2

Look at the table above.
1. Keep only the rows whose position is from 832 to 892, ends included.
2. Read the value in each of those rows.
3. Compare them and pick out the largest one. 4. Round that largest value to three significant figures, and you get 2.65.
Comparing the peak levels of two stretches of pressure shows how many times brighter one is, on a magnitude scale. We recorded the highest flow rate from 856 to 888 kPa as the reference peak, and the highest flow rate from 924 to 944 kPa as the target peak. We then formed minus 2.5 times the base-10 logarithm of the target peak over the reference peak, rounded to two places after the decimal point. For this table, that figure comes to 0.33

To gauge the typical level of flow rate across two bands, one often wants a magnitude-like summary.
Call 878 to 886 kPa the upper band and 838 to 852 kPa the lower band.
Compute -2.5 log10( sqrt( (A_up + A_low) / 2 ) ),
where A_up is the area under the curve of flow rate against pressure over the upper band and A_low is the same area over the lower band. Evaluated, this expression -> -1.8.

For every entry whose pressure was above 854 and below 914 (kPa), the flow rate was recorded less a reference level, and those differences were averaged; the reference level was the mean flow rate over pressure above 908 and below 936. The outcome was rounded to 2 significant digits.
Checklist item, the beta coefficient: 0.73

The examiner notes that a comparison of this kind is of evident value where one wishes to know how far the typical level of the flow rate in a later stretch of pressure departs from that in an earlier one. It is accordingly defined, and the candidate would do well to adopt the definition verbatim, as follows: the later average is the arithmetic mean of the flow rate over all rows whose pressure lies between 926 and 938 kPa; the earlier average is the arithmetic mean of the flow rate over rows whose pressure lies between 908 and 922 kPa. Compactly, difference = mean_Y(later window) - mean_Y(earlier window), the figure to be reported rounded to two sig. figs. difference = 0.22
